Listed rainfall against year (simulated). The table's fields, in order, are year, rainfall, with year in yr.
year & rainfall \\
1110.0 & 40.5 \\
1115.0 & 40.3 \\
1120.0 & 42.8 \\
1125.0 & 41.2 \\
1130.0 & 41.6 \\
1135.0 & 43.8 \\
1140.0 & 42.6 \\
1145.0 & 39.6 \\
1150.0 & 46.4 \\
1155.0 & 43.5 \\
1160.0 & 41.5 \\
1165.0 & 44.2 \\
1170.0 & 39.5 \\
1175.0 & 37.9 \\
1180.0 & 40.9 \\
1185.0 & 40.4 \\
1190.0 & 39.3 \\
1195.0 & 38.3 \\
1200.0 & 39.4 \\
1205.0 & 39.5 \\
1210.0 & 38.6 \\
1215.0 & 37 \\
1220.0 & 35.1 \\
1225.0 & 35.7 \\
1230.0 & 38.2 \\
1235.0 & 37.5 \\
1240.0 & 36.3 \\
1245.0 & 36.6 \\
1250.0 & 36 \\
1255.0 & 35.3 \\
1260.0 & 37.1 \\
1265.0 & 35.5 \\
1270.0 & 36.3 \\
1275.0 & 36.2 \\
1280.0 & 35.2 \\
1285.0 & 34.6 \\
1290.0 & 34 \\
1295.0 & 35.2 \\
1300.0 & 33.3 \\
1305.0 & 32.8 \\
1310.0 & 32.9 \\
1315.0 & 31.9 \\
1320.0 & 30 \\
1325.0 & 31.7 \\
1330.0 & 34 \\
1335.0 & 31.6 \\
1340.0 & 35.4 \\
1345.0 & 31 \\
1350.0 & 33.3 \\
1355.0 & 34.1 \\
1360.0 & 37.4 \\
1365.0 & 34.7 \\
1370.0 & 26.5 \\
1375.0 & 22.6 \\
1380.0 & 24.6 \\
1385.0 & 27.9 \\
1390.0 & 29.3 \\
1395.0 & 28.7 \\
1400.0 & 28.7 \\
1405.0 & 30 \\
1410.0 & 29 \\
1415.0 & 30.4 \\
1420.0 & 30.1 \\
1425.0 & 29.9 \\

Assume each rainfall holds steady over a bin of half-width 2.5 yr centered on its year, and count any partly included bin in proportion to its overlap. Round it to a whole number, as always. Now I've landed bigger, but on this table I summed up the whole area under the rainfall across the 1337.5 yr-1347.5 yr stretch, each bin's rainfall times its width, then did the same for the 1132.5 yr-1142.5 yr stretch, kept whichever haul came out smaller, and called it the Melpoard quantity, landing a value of 332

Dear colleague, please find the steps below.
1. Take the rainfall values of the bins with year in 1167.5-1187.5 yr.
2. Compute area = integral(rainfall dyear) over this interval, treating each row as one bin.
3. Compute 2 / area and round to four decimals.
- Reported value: 0.0025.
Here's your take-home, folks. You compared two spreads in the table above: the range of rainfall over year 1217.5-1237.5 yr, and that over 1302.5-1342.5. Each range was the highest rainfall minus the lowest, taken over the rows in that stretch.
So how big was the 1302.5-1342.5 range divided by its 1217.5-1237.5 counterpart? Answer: 1.7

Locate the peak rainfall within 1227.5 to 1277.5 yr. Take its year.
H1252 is 1230.0 yr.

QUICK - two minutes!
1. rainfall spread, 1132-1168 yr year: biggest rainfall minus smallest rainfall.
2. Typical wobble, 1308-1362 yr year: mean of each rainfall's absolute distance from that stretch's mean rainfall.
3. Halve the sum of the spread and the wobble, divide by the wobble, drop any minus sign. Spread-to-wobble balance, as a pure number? 2.6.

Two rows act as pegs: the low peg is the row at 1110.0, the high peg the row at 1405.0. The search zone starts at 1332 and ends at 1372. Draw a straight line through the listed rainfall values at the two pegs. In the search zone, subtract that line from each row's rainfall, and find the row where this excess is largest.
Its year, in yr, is 1360.0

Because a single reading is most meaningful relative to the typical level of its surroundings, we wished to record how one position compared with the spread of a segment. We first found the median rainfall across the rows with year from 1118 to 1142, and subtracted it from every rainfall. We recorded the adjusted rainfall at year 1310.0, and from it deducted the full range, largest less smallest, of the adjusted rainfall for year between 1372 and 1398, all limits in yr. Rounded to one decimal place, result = -16.4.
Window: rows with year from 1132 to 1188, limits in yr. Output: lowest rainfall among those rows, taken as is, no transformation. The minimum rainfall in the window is 37.9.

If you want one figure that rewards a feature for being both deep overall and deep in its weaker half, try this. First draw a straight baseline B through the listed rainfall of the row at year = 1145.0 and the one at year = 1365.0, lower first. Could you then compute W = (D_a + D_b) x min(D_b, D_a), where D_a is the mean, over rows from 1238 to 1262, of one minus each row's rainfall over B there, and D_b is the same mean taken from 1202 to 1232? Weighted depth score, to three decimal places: 0.001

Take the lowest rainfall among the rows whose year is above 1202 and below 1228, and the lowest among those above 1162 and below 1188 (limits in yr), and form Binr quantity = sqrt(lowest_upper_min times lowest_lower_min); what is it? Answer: 36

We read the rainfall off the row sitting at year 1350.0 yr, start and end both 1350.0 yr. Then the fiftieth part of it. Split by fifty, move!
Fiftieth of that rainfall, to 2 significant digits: 0.67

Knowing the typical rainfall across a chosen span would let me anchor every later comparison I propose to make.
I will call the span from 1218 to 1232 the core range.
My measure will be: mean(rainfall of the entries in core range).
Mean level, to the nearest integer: 36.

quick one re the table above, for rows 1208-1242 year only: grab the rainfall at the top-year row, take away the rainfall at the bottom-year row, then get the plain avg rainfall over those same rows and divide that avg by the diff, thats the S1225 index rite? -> -16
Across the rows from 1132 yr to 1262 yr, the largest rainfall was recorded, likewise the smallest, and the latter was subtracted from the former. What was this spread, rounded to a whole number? 11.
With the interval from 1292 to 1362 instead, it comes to 7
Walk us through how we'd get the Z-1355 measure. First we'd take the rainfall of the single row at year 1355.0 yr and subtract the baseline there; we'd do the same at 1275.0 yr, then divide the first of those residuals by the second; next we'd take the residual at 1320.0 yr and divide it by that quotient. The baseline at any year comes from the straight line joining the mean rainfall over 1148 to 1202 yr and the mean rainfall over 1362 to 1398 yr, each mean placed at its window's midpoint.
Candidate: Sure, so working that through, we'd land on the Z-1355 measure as -0.6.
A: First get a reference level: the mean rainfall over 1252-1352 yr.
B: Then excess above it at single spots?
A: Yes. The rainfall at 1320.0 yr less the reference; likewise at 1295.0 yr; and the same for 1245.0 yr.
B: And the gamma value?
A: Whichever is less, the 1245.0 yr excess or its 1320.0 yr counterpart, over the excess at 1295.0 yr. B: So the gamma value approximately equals -3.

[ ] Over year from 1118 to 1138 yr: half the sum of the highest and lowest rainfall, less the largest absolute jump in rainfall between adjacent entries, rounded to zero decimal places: 40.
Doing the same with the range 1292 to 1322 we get 31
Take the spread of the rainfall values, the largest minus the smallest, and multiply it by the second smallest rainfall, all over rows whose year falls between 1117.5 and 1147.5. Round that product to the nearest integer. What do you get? 173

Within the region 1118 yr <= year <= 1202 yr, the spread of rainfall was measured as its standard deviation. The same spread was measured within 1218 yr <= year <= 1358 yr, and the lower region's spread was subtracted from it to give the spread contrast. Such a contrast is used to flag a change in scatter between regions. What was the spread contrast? -0.2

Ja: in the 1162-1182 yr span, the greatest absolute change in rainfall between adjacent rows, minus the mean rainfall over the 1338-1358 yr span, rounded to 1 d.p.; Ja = -28.8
